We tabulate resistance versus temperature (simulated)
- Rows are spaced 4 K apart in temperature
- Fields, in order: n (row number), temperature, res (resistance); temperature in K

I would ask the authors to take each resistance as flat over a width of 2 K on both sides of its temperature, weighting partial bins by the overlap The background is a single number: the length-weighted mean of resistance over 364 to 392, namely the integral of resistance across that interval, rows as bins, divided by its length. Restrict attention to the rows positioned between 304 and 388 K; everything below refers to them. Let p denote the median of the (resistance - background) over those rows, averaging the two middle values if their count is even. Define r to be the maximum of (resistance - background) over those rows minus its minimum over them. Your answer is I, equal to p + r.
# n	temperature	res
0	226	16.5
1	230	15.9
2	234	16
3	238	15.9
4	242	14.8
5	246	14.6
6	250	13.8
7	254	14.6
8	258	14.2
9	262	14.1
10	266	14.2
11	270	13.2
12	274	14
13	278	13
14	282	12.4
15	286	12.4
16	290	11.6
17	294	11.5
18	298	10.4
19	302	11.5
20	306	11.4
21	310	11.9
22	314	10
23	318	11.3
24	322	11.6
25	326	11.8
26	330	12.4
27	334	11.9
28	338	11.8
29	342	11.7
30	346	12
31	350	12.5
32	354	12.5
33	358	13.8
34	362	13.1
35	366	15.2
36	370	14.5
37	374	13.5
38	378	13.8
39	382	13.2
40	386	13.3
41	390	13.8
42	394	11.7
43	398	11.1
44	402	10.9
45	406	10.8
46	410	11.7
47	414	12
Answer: 3.7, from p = -1.5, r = 5.2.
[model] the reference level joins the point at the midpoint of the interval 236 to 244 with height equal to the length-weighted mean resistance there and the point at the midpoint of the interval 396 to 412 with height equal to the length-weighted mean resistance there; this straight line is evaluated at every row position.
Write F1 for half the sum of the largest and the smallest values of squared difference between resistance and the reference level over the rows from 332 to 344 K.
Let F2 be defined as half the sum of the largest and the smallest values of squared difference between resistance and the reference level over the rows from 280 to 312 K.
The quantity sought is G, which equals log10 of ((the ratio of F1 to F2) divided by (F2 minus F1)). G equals -1.6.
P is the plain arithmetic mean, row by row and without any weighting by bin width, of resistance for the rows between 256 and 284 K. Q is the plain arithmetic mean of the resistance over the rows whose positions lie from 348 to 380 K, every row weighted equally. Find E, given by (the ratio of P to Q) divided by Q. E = 0.0733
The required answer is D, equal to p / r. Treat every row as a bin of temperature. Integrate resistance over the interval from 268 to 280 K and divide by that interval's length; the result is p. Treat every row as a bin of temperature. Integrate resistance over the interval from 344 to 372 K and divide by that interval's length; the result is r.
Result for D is 1.00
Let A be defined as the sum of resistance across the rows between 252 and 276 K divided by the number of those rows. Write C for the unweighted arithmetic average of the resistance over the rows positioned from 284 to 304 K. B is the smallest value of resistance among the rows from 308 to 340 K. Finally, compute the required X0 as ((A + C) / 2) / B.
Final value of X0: 1.28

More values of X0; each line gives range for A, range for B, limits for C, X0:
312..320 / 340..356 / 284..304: 0.95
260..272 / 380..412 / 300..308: 1.17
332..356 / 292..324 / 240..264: 1.32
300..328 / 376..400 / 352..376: 1.13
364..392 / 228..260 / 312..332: 0.92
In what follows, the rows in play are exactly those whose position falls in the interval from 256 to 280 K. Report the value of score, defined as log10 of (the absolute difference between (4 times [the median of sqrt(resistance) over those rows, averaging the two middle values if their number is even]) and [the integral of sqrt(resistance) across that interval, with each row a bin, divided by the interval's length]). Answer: 1.05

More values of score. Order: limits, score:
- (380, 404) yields 1.03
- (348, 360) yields 1.02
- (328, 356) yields 1.02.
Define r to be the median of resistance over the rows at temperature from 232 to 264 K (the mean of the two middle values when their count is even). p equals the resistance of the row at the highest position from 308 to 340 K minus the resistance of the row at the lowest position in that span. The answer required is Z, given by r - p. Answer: 14.7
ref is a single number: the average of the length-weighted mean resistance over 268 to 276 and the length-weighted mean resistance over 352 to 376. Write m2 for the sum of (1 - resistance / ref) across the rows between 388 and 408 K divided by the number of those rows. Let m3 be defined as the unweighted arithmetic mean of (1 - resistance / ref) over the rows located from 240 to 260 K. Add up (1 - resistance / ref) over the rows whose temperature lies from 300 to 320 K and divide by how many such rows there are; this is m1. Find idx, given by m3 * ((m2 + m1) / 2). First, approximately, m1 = 0.18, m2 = 0.15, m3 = -0.05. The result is -0.009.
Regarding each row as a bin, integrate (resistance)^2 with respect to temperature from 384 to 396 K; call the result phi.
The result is 2017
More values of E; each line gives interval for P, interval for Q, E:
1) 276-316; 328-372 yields 0.0703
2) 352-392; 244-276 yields 0.0689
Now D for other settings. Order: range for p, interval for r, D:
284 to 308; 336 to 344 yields 0.98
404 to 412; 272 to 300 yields 0.92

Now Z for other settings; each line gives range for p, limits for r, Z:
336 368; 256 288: 10.2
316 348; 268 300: 11.7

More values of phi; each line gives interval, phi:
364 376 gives 2494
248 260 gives 2421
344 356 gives 1826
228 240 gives 3046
